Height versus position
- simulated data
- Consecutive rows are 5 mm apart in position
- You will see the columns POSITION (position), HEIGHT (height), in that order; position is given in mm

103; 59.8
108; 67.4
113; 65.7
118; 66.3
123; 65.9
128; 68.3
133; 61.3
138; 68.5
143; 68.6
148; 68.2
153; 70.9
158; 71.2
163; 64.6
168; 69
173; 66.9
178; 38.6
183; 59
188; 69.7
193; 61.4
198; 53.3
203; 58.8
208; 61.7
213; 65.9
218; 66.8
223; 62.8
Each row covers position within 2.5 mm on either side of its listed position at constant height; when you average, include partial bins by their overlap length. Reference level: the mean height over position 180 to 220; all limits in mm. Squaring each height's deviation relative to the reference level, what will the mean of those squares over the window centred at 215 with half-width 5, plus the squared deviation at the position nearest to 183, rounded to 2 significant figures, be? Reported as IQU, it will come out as 28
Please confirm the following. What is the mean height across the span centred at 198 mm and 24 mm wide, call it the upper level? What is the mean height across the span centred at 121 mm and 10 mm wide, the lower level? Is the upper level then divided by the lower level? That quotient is 0.92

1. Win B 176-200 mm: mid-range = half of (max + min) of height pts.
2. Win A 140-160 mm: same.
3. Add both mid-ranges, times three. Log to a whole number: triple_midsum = 372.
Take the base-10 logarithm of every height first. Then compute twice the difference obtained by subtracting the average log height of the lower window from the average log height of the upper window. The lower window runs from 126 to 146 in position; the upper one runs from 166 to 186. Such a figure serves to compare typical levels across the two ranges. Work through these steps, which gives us -0.14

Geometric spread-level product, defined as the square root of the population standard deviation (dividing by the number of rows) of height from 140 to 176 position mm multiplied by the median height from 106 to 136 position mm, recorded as 11.8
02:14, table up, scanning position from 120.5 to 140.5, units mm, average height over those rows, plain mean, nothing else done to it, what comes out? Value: 66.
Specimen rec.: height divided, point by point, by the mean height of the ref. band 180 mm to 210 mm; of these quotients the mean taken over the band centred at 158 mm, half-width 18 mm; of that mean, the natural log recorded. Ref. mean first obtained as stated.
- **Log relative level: 0.122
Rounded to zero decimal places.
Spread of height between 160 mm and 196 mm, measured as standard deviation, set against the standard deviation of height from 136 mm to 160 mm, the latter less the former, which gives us -9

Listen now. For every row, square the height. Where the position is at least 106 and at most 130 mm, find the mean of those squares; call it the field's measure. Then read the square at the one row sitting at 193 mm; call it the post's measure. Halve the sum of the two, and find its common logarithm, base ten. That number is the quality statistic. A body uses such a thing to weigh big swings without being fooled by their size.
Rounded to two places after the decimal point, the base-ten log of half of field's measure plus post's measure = 3.61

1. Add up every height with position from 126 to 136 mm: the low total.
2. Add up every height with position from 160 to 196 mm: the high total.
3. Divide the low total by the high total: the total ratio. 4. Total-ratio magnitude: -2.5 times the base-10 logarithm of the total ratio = 1.3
